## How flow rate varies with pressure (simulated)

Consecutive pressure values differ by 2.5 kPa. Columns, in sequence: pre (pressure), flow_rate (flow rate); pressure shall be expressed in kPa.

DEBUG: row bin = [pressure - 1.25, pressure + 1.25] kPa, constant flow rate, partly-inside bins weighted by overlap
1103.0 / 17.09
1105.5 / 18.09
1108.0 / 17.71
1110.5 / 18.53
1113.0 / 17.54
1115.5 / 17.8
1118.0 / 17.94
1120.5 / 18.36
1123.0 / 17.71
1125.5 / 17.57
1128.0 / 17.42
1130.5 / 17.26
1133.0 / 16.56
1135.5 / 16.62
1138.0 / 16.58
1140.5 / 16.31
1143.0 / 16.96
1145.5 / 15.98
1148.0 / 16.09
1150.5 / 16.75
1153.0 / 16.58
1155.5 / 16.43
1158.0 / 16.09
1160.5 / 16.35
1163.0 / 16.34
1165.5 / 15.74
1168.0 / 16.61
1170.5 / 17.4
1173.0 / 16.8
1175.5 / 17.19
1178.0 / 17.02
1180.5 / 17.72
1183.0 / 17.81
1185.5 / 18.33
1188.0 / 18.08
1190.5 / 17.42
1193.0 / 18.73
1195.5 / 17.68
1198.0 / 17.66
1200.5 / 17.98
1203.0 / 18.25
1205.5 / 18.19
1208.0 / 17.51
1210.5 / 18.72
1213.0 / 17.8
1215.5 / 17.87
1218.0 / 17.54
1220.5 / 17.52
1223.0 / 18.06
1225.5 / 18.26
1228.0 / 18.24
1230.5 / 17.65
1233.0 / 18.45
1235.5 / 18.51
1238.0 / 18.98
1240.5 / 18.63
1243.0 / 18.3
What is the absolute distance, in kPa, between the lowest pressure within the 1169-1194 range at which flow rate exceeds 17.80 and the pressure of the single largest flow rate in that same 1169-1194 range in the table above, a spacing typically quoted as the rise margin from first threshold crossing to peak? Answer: 10.0 kPa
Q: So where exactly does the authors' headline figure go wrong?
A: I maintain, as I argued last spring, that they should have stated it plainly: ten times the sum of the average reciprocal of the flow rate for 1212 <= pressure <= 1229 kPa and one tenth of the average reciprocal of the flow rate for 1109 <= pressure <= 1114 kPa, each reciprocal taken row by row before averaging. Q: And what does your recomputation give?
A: 0.614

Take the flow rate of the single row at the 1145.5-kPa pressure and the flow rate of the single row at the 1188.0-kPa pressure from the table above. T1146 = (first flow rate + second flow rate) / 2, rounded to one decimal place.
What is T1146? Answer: 17.0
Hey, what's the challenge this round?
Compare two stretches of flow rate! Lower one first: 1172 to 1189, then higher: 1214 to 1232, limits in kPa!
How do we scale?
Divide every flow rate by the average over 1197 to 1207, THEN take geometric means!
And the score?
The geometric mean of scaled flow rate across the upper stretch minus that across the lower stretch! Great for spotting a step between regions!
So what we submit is 0.02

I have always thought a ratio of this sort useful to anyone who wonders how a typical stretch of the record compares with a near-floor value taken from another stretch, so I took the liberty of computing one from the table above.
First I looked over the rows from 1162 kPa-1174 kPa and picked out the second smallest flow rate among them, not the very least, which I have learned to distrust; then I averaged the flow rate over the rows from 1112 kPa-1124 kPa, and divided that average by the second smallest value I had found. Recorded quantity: 1.09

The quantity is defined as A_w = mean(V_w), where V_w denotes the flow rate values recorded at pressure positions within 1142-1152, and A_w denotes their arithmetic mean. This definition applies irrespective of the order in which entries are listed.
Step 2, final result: 16.4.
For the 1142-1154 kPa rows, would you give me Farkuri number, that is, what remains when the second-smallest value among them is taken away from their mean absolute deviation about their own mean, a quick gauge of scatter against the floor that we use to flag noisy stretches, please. -15.7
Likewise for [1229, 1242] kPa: -18.1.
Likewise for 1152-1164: -16.2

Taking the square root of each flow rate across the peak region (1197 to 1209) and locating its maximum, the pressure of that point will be 1203.0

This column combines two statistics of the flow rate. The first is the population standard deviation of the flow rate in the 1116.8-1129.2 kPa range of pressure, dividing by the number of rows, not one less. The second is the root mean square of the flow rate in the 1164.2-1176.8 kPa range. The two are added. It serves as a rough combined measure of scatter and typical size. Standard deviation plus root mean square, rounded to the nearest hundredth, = 17.09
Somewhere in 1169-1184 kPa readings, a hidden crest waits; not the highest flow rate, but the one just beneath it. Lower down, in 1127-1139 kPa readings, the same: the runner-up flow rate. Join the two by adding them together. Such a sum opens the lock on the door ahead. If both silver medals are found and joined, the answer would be 35.0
